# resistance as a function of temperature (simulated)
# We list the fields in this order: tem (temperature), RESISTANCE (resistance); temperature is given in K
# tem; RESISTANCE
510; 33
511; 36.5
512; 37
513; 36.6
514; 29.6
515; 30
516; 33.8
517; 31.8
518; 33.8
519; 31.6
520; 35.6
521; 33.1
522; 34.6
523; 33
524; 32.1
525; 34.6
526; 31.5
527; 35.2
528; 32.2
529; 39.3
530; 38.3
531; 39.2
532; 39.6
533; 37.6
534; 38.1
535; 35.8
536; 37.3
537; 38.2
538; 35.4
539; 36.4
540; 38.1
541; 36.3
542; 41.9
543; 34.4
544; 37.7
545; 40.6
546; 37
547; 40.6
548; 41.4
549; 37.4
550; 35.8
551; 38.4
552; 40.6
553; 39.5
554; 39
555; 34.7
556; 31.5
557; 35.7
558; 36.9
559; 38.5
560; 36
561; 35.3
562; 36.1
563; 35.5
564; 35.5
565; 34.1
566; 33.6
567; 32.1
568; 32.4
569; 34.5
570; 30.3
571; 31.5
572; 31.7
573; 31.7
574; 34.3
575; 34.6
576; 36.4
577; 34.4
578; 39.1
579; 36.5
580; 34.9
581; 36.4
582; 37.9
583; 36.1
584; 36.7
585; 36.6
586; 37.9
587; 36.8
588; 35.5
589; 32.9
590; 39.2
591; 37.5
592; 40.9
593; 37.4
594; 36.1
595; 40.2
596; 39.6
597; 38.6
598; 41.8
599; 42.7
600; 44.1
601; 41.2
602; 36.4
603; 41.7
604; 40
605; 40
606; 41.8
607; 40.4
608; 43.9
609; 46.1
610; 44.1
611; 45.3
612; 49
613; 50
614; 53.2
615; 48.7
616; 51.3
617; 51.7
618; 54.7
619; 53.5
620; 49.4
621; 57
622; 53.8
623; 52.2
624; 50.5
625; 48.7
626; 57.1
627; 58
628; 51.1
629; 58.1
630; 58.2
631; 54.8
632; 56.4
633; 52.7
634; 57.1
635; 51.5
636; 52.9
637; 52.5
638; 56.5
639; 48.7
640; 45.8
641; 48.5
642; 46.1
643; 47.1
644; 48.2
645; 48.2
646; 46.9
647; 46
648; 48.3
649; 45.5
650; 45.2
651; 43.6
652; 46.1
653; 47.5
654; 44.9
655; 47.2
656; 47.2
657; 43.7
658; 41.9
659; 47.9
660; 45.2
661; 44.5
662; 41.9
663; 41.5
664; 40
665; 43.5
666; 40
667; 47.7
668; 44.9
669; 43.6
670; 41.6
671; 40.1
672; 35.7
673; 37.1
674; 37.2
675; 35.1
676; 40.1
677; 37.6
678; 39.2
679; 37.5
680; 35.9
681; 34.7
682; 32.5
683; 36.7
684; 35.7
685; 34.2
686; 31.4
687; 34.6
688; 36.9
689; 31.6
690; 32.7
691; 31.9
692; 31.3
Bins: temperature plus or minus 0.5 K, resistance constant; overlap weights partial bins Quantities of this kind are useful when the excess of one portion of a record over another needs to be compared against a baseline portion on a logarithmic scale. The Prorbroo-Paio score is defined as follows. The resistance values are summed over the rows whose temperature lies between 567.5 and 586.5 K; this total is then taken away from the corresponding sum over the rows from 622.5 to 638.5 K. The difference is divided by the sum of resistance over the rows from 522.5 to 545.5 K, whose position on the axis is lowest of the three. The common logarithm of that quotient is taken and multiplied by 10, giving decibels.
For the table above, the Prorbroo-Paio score -6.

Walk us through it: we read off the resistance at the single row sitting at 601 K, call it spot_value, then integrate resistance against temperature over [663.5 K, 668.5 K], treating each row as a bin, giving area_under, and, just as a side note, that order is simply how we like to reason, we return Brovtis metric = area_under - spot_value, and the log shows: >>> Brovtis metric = 175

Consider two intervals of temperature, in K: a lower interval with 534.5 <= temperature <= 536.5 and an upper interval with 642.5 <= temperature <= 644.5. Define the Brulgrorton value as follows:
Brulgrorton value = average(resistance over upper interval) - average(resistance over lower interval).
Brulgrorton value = 11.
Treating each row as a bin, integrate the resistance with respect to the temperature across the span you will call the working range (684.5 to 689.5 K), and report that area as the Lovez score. 169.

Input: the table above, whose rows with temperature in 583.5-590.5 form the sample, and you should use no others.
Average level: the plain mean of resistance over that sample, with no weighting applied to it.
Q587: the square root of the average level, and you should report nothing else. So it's 6.0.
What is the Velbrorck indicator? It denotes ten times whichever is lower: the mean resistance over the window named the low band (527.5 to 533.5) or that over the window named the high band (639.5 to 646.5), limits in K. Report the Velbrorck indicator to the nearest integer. 377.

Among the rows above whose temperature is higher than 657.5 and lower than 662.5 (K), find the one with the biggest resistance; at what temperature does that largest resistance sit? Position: 659 K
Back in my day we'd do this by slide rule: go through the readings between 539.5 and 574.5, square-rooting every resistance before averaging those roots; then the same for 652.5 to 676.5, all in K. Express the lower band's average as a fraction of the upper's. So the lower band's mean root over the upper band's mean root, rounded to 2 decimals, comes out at 0.92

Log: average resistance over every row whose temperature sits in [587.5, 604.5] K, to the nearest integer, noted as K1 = 39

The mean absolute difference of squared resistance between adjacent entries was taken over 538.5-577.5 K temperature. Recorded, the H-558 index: 154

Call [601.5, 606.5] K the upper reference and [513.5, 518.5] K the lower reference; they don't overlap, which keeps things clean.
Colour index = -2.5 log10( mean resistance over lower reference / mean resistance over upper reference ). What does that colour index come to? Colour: 0.25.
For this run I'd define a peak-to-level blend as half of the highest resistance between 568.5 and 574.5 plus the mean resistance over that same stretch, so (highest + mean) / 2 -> 33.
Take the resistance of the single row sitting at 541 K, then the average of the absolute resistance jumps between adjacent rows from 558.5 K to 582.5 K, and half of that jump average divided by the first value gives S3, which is 0.021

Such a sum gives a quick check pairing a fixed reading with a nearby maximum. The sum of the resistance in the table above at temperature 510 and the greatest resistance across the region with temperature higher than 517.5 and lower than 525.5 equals 69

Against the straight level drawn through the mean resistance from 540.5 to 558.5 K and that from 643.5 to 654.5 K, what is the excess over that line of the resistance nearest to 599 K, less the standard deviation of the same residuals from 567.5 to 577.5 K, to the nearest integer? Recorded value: -1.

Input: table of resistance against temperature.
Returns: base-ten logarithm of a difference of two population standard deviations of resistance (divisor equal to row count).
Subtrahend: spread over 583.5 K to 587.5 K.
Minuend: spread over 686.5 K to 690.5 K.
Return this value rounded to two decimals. 0.17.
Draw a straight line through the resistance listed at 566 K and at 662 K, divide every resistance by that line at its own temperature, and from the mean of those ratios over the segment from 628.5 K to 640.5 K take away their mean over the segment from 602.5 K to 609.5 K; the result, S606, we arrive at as 0.2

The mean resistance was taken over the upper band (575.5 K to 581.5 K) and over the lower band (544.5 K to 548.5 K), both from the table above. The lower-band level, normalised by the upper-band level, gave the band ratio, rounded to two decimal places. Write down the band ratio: 1.10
